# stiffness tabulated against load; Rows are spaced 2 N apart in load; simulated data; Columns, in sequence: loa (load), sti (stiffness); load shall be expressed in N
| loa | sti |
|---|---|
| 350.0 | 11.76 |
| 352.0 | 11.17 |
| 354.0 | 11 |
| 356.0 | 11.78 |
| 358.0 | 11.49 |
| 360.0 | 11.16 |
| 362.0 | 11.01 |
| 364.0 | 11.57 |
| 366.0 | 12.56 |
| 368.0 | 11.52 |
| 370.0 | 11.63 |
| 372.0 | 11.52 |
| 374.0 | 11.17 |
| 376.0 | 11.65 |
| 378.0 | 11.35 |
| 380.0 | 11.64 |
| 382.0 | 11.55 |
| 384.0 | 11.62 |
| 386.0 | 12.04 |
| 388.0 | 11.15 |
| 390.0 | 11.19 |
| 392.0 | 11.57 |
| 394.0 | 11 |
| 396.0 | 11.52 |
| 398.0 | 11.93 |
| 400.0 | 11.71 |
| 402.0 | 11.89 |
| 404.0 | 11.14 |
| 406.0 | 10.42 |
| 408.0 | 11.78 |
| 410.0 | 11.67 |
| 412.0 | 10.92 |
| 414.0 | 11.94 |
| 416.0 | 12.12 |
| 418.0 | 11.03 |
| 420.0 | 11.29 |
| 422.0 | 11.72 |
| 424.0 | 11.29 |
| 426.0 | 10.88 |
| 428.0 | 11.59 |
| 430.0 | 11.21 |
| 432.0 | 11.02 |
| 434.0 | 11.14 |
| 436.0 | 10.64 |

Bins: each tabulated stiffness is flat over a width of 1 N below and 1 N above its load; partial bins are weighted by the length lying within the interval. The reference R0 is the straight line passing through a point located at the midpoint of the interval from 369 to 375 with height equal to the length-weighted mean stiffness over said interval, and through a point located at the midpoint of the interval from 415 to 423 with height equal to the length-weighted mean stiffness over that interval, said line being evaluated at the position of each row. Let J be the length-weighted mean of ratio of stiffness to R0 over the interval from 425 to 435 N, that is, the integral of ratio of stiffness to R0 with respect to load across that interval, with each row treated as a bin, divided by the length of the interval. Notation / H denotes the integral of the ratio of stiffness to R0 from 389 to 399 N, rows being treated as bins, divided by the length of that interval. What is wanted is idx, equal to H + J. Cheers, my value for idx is 1.96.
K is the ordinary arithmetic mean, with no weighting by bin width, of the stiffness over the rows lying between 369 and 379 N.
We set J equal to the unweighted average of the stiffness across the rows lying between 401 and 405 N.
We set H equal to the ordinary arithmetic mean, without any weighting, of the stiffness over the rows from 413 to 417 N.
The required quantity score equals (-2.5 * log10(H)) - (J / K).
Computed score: -3.705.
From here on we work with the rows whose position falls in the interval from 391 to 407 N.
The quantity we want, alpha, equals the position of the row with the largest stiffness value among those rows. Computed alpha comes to 398.0 N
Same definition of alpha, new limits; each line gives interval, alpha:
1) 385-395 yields 386.0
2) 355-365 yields 356.0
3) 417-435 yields 422.0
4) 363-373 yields 366.0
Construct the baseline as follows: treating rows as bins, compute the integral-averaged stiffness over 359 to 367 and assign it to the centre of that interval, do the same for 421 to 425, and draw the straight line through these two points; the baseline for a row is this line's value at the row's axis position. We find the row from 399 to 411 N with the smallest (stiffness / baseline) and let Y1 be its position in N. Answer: 406.0 N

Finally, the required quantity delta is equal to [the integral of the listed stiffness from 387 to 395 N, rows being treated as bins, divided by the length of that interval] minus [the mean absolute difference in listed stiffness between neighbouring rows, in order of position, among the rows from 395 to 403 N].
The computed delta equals 11.0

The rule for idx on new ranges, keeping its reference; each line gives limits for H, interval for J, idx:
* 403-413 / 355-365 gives 1.97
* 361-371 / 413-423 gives 2.03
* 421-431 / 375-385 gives 1.99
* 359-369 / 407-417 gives 2.03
